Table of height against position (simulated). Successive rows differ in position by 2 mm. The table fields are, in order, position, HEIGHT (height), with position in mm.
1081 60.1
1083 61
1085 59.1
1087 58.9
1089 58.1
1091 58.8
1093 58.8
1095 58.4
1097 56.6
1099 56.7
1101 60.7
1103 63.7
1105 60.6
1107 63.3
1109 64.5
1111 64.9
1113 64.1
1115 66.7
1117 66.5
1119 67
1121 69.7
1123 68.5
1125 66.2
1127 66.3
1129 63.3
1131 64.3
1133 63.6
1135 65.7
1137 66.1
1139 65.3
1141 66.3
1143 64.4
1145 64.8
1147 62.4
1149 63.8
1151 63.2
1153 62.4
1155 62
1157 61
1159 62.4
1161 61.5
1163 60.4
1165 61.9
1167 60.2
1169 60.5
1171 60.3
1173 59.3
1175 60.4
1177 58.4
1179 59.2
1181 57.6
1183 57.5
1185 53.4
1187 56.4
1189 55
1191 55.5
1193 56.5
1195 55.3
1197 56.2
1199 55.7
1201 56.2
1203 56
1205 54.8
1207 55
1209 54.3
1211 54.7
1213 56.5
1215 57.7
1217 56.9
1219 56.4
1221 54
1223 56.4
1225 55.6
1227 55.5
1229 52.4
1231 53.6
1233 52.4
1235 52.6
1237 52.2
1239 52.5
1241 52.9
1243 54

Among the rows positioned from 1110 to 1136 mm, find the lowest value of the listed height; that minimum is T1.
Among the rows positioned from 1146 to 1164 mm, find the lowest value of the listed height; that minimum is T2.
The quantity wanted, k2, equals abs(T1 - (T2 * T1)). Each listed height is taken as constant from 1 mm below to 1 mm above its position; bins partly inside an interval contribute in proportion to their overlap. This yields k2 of 3760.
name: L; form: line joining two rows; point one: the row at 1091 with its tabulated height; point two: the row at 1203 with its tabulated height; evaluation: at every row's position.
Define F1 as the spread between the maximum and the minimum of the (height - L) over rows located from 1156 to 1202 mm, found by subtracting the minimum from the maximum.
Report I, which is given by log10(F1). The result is 0.92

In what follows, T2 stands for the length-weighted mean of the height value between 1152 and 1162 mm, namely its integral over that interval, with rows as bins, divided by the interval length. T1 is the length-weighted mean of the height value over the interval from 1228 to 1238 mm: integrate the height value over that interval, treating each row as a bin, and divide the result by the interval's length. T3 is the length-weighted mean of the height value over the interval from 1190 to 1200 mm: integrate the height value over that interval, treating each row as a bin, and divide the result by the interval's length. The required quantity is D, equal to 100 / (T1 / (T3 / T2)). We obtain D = 1.71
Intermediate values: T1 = 52.6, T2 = 62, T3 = 56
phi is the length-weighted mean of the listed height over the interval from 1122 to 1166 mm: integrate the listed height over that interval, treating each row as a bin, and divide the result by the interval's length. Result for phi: 64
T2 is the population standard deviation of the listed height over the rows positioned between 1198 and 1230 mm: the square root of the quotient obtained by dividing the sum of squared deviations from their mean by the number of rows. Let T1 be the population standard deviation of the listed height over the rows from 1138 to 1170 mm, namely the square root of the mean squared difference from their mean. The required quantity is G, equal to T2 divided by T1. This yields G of 0.7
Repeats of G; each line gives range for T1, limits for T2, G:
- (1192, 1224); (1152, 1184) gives 1.6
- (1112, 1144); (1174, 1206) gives 1.0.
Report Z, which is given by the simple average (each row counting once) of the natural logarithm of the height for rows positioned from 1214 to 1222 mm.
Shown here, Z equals 4.03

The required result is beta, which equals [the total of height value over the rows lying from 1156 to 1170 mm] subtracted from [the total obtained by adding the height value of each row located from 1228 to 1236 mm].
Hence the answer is -217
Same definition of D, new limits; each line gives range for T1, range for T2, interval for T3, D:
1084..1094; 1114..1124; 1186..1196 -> 1.40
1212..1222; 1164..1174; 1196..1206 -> 1.64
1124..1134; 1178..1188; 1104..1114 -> 1.73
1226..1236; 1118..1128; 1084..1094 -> 1.63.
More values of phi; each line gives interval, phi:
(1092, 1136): 64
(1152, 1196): 59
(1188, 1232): 55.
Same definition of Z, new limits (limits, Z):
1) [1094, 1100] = 4.05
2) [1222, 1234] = 3.99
